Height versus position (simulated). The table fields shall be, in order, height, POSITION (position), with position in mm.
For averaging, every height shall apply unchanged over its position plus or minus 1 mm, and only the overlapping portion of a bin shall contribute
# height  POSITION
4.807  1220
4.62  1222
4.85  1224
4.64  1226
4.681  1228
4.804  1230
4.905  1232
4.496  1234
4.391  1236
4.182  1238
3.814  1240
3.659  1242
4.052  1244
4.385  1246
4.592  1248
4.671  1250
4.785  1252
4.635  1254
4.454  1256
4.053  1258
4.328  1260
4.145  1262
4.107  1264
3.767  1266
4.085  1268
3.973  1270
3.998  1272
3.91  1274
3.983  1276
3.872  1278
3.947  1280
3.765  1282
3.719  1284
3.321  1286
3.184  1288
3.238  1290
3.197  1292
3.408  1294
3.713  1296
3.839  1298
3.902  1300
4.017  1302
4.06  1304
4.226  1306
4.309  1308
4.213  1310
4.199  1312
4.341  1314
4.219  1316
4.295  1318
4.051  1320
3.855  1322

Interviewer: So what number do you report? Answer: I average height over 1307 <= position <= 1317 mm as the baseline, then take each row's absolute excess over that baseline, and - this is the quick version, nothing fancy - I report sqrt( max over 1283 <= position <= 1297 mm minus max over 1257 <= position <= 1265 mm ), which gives 0.9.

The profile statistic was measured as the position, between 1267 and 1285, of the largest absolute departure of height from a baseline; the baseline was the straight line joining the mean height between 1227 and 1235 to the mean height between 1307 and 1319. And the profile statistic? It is 1284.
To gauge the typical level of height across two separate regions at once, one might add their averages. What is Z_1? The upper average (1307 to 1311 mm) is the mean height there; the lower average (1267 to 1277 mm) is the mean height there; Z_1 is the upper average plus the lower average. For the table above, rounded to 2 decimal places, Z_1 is 8.25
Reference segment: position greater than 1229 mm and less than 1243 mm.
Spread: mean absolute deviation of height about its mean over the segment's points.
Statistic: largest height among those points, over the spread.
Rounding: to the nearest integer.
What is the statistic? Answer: 13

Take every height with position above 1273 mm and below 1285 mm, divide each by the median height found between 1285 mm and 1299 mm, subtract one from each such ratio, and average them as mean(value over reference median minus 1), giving 0.16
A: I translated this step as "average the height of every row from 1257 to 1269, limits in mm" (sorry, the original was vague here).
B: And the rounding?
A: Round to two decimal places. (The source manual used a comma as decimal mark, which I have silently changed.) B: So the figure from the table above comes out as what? 4.08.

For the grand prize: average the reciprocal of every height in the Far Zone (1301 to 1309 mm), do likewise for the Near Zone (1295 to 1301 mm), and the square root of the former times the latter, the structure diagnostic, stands 0.251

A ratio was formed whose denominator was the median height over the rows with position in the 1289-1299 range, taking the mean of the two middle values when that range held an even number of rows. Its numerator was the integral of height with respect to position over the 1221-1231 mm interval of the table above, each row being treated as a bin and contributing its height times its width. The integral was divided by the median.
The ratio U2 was 13.8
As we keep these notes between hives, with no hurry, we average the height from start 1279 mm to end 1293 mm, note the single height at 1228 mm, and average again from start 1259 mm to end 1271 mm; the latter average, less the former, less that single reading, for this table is -4.1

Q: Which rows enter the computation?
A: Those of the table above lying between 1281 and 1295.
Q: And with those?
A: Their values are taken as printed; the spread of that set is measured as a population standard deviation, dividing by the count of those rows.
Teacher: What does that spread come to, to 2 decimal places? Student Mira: 0.23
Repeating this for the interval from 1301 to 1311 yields 0.11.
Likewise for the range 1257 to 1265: 0.10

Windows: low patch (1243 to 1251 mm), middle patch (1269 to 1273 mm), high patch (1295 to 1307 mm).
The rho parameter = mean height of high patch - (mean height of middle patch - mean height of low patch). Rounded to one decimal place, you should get 4.4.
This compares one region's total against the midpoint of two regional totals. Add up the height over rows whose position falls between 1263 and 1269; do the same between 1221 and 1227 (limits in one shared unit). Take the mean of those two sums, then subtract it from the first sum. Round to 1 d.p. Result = -1.1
